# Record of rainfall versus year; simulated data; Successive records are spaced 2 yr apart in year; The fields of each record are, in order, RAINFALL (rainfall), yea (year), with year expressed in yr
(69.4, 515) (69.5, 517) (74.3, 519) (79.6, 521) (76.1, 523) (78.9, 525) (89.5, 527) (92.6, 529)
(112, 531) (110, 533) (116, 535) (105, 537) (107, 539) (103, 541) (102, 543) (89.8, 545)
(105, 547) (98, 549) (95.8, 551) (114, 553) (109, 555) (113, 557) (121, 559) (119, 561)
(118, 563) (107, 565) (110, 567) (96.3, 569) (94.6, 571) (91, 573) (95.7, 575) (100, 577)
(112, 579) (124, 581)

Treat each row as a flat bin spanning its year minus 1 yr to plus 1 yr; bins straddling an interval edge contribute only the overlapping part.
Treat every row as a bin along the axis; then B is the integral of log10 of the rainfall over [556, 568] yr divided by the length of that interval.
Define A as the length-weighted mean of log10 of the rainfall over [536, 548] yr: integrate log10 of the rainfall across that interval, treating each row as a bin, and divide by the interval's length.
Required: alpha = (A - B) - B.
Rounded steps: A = 2.01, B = 2.06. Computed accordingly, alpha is -2.11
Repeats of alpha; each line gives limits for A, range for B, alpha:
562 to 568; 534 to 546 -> -1.98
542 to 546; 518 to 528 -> -1.82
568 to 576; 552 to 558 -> -2.12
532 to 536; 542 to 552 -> -1.93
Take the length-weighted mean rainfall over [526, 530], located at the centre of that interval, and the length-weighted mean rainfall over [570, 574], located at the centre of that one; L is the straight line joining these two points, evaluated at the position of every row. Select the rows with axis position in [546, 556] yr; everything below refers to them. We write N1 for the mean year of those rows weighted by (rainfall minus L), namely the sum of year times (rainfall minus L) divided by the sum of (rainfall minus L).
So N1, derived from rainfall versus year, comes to 551.7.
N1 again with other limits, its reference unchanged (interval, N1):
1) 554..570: 561.0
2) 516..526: 520.5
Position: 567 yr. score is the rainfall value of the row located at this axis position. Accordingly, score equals 110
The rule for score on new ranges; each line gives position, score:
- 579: 112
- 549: 98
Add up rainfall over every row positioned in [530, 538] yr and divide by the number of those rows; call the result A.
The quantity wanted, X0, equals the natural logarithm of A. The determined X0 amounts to 4.71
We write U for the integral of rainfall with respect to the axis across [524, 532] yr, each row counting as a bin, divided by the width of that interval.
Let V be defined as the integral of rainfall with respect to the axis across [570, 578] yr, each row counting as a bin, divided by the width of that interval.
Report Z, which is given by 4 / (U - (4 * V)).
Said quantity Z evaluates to -0.0139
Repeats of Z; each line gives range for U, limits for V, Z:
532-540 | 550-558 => -0.0124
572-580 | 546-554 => -0.0128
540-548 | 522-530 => -0.0169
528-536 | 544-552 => -0.0142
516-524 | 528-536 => -0.0112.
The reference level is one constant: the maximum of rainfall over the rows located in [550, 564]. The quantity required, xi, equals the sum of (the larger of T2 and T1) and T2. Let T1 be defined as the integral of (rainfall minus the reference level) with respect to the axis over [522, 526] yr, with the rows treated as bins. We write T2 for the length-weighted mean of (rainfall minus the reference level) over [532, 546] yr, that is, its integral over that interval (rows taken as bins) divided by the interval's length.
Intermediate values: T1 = -174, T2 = -16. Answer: -33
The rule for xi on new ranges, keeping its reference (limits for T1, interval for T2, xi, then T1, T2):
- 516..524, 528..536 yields -27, -369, -13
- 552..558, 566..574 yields -46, -54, -23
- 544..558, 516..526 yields -91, -245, -45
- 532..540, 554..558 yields -20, -92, -10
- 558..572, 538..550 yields -40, -162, -20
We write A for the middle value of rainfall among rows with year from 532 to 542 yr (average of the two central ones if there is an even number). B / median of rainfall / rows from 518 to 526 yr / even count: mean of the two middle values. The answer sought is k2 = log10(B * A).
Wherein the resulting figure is 3.92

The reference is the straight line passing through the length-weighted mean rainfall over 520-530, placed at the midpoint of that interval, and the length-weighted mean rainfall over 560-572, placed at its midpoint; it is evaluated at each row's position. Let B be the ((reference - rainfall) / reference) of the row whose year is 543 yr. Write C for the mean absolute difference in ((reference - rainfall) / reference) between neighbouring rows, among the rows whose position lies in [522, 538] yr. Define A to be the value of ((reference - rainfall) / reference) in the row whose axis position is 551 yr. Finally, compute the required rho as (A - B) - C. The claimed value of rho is 0.03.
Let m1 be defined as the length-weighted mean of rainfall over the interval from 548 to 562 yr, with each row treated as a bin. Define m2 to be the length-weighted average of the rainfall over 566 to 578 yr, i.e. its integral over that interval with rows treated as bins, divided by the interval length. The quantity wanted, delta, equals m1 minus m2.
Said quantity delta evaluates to 12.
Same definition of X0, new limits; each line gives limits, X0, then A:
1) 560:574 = 4.66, 105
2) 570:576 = 4.54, 94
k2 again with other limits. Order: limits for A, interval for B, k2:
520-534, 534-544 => 3.97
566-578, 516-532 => 3.88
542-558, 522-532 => 3.97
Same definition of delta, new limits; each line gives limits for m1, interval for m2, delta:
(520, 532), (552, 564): -28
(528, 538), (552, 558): -5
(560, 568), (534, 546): 10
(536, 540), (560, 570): -4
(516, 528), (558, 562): -42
